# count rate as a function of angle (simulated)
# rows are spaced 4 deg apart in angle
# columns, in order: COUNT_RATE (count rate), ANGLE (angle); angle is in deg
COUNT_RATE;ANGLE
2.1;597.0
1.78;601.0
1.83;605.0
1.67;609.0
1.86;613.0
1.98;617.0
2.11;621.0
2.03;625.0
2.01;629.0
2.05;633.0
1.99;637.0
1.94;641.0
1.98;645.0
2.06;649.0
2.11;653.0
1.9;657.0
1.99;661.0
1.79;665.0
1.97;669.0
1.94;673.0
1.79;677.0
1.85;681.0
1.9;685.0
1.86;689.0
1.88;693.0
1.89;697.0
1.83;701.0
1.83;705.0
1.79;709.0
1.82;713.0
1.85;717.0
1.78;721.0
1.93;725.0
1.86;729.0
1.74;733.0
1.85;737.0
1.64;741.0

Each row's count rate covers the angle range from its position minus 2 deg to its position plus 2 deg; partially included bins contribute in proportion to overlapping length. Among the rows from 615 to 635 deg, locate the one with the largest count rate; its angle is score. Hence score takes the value 621.0 deg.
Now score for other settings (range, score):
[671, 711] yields 673.0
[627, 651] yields 649.0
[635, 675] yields 653.0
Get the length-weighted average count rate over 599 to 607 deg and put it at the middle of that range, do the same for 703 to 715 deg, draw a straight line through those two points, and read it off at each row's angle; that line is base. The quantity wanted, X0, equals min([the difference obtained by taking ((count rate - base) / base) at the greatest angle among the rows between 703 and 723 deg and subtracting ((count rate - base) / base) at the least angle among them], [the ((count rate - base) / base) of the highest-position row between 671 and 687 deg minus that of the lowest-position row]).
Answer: -0.03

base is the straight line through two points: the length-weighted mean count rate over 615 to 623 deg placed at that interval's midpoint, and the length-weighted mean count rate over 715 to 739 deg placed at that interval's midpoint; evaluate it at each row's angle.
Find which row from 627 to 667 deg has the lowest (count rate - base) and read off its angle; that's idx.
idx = 665.0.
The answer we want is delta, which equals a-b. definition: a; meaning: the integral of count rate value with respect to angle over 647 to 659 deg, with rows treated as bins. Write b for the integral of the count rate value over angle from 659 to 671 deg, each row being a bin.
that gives 1.3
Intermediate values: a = 24.3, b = 23.0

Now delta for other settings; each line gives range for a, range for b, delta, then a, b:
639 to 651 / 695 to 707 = 1.7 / 23.9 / 22.2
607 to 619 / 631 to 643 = -1.9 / 22.0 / 23.9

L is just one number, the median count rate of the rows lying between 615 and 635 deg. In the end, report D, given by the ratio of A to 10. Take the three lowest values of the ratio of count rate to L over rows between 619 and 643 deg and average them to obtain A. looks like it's 0.0975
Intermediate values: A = 0.975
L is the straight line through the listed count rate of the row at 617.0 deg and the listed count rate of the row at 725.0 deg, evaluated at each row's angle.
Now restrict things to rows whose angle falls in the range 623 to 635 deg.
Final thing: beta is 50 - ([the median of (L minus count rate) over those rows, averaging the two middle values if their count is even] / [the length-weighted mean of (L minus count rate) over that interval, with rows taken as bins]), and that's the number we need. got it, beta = 49.0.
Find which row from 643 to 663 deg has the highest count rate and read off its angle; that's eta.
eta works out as 653.0 deg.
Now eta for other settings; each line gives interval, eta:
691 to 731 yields 725.0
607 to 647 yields 621.0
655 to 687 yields 661.0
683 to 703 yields 685.0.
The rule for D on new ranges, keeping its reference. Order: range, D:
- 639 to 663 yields 0.0956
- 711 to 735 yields 0.0877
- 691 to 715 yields 0.0893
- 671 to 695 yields 0.0903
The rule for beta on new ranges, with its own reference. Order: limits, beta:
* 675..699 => 49.1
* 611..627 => 48.3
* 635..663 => 49.4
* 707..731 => 48.9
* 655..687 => 49.1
